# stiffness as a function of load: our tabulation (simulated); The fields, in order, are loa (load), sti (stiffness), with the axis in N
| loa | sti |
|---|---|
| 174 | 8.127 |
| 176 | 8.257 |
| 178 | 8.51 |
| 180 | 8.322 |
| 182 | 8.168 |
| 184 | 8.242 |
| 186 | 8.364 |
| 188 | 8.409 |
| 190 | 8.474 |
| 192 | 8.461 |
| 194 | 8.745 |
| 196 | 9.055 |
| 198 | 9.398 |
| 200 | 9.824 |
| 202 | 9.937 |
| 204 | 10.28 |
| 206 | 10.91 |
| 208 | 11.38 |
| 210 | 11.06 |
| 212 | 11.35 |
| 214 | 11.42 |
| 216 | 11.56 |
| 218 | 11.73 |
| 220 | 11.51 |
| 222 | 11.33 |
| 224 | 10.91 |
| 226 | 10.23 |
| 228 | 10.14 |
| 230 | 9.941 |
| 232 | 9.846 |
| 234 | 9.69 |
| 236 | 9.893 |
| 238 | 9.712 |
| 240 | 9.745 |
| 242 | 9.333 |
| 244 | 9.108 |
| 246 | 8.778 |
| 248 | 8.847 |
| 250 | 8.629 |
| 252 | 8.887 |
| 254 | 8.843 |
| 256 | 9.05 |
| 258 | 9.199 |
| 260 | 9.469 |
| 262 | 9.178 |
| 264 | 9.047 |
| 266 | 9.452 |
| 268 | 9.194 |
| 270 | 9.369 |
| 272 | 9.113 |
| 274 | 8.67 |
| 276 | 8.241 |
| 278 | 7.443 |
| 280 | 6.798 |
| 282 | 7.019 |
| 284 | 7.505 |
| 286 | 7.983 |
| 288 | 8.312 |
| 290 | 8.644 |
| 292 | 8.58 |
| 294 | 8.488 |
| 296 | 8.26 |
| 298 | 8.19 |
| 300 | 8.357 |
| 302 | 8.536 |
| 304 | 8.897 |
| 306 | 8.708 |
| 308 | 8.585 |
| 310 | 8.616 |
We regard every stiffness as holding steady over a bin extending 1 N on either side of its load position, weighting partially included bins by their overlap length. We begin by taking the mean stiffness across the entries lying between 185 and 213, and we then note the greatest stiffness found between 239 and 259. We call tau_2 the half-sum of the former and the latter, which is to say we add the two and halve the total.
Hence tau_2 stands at 9.7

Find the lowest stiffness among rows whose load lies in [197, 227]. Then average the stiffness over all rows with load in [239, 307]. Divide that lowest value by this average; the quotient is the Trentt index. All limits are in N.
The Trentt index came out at 1.09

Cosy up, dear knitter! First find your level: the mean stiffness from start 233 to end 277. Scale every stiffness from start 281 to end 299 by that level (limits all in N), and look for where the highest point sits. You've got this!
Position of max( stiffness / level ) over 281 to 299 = 290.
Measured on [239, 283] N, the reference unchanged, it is 240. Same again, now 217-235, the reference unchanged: 218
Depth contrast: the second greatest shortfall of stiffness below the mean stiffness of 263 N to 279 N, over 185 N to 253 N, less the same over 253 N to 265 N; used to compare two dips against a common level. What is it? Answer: 0.6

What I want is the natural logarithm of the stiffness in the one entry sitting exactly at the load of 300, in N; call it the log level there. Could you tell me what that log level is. 2.123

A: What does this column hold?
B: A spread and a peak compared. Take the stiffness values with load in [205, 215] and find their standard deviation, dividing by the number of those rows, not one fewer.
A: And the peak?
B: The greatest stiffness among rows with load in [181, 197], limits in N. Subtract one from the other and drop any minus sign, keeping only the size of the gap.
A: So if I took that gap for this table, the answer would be 8.9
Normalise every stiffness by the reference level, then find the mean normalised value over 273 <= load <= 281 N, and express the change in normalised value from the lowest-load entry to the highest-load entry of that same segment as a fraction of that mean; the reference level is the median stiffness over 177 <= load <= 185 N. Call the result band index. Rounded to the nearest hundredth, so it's -0.24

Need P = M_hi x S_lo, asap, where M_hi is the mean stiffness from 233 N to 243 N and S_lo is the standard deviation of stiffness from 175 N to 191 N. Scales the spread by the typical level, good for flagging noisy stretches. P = 1.1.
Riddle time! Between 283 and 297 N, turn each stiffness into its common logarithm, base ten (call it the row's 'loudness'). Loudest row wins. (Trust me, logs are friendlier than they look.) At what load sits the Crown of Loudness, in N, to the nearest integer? 290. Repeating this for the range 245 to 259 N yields 258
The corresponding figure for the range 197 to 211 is 208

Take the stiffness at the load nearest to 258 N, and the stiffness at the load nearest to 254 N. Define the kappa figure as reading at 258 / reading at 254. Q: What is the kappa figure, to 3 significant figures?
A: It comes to 1.04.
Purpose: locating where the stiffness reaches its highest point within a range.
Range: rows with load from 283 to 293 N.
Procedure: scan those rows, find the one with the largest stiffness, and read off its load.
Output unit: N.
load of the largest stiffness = 290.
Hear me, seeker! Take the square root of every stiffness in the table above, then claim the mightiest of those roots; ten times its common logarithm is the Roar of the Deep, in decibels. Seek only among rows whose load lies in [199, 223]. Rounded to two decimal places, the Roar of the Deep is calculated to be 5.35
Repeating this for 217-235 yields 5.35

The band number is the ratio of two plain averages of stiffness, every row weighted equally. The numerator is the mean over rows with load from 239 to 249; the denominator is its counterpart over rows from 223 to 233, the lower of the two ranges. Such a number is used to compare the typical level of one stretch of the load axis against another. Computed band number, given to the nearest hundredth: 0.90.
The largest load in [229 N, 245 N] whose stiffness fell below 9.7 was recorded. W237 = 244 N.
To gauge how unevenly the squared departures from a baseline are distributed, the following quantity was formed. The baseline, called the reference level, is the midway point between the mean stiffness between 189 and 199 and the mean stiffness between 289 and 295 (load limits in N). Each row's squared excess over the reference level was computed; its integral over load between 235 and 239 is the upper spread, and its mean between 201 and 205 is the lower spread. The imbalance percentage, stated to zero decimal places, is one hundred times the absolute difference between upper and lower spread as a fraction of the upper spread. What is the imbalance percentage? 59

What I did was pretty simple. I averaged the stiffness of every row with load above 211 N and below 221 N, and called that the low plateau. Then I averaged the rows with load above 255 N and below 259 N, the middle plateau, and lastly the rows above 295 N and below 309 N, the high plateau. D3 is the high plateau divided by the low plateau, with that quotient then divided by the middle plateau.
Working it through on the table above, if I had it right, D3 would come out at 0.081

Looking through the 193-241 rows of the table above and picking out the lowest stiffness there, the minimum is 8.745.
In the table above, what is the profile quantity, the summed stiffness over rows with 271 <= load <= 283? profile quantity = 47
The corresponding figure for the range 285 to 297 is 50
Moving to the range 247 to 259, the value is 53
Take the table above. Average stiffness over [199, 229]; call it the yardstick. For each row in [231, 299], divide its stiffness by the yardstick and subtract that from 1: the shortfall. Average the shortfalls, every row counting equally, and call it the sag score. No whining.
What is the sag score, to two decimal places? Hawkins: 0.19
